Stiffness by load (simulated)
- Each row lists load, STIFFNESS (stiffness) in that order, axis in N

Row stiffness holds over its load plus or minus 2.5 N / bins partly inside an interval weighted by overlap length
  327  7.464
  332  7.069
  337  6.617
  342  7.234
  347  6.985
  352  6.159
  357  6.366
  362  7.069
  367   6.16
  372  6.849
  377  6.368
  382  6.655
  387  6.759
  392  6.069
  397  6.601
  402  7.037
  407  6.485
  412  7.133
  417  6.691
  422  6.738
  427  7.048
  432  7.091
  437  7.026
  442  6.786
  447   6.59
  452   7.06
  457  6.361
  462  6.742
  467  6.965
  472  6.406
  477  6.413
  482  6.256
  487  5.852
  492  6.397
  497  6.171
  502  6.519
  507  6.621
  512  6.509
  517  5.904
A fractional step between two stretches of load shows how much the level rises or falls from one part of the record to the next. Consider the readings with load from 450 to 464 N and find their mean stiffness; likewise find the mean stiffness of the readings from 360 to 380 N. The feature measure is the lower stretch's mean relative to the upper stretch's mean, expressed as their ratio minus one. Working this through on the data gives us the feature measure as -0.02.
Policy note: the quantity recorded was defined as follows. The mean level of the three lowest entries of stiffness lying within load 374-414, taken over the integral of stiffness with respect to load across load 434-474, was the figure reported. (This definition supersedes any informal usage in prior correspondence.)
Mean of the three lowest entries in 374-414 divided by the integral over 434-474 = 0.0234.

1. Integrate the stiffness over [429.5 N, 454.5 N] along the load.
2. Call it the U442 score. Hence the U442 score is 173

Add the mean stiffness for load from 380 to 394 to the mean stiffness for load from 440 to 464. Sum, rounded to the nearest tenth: 13.2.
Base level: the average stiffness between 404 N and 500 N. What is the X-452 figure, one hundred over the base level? 15.05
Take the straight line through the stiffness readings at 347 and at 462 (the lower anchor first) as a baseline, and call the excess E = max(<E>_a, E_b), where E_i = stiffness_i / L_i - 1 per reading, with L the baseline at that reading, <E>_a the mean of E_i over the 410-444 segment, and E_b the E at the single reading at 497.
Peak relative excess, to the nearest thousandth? 0.017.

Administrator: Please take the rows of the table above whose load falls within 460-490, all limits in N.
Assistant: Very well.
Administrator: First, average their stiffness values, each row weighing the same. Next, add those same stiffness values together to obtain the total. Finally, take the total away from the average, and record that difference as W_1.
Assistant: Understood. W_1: -32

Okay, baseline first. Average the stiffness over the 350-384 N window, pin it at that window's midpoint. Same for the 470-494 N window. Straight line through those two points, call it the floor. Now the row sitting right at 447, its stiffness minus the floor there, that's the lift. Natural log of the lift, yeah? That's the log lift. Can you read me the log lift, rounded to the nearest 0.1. -1.4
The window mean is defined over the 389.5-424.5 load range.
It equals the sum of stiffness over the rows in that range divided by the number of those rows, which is 6.68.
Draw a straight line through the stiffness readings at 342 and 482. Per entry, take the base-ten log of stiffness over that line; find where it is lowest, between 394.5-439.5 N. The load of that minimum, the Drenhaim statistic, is 407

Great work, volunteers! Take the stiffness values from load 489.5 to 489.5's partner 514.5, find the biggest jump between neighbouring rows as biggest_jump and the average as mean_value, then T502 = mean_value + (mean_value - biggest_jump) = 12.5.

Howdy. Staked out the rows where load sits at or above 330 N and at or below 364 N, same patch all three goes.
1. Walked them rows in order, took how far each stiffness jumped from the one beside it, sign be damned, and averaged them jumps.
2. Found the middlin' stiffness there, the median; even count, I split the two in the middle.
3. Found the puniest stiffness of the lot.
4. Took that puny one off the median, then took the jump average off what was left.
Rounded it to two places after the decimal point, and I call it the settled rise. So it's 0.32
